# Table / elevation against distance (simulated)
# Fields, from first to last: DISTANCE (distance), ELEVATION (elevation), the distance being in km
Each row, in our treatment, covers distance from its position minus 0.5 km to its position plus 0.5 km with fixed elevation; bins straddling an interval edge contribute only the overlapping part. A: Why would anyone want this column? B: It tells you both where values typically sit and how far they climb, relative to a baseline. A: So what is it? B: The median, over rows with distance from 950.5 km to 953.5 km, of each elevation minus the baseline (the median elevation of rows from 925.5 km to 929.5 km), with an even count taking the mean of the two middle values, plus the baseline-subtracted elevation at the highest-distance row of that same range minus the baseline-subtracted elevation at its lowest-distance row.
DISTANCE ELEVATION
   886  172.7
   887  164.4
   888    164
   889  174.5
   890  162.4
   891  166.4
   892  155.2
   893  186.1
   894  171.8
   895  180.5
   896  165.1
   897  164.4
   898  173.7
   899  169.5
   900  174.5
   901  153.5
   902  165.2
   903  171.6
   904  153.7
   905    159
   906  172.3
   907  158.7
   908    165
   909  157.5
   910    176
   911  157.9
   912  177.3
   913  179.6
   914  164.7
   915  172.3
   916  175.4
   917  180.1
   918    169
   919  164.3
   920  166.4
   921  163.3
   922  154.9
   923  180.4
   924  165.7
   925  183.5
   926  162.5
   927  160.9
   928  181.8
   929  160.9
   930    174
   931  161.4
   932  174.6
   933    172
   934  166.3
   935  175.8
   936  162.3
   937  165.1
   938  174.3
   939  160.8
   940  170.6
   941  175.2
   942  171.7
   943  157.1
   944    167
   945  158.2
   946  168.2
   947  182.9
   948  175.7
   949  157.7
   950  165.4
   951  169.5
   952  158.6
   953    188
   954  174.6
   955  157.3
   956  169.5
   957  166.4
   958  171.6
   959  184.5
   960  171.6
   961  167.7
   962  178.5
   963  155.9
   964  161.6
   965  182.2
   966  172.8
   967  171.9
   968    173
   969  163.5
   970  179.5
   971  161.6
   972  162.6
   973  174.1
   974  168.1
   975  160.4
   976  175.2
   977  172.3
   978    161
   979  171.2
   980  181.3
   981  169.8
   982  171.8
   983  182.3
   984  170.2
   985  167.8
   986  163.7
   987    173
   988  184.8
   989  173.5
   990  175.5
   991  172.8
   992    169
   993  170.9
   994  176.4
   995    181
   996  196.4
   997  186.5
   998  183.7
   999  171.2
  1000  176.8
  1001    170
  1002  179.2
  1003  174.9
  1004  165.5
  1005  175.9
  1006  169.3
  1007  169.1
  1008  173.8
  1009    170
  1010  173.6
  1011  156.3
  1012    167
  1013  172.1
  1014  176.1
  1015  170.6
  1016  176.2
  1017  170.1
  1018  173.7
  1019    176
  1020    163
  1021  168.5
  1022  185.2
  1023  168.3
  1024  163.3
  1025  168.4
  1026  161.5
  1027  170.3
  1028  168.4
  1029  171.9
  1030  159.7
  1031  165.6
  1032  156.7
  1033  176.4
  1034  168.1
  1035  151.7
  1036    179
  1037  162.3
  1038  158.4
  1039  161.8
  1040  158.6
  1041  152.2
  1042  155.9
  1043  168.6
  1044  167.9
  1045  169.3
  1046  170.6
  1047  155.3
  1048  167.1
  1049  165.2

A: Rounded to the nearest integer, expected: 26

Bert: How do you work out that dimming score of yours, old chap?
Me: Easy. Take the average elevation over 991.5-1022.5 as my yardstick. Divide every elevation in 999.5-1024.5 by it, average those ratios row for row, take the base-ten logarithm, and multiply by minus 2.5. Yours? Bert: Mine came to 0.015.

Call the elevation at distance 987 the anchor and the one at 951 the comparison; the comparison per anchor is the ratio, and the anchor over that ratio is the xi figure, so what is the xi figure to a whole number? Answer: 177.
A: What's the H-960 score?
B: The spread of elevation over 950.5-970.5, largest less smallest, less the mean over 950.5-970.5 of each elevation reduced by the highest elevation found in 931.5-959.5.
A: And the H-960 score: 49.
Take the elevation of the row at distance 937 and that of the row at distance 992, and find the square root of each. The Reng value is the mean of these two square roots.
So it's 12.9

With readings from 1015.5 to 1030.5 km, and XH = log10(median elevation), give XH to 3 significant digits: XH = 2.23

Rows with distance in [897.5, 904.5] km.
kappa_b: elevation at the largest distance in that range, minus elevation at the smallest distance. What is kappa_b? -20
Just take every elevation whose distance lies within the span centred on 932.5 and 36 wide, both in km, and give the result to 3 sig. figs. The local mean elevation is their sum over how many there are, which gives 169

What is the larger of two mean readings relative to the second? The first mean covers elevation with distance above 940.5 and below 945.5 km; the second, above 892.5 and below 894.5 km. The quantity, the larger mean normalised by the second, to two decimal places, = 1.00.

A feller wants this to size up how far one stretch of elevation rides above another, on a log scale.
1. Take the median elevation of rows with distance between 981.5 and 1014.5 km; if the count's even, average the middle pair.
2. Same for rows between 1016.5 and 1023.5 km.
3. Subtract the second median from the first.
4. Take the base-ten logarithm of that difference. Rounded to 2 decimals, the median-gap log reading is 0.46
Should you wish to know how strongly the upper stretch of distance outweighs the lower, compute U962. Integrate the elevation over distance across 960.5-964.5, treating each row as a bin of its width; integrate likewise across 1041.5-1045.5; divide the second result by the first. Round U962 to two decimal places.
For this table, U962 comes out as 1.00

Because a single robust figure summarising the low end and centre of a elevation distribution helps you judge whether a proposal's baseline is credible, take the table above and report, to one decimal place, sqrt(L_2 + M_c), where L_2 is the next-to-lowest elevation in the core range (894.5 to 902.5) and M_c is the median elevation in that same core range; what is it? 18.2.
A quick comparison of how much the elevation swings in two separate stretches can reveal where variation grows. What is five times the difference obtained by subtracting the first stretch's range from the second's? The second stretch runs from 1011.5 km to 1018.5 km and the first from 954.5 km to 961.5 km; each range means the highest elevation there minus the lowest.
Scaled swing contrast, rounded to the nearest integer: -90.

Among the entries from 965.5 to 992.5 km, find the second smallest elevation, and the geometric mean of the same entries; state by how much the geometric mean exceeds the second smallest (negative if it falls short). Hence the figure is 10.1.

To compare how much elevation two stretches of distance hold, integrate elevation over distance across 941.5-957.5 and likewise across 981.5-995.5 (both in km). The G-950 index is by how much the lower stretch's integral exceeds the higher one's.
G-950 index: 255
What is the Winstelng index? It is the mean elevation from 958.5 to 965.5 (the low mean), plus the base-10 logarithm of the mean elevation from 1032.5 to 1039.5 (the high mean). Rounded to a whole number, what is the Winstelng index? 174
